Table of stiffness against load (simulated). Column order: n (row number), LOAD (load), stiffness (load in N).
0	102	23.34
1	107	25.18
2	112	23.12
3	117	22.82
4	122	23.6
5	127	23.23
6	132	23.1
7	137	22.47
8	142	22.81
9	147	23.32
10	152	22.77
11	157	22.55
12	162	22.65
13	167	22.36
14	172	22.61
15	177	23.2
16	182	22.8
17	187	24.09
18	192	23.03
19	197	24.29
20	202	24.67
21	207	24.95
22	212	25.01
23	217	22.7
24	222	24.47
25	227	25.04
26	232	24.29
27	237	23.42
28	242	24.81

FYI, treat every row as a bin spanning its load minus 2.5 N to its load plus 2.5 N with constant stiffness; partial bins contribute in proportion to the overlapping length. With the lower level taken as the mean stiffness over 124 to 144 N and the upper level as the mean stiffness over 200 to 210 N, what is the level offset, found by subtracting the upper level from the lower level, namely -1.9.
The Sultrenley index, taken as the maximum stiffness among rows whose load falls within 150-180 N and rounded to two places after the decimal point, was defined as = 23.20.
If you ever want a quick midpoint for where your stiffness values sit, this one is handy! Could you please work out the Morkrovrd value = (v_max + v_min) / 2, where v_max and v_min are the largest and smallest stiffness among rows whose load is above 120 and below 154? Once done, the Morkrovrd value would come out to 23.0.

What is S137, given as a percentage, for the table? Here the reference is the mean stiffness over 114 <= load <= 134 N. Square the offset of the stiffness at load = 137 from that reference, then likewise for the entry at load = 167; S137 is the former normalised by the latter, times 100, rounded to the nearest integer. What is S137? 75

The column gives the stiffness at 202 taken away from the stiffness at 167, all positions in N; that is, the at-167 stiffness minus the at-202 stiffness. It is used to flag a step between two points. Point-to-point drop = -2.3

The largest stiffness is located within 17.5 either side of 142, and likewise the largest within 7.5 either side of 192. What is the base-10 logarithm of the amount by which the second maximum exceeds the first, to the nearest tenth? 0.0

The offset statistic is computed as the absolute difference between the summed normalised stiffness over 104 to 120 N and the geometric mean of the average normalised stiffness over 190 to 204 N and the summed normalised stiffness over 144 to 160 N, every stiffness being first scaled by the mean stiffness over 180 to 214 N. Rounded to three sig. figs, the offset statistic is 1.27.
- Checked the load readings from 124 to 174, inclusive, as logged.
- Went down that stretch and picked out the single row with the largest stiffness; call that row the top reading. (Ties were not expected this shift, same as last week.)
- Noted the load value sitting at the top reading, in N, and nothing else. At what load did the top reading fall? 147 N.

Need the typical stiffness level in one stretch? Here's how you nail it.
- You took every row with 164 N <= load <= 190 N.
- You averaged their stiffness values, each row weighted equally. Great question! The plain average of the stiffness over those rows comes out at 23.0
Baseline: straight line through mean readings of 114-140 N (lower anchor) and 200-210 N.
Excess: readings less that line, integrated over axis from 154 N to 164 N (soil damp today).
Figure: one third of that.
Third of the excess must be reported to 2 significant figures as -3.9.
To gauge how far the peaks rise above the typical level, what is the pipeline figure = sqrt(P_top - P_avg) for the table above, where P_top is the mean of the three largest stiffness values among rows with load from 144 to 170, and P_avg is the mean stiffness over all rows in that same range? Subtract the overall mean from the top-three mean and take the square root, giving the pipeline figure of 0.43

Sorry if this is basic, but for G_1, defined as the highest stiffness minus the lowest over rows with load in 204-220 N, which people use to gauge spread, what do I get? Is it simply 2.3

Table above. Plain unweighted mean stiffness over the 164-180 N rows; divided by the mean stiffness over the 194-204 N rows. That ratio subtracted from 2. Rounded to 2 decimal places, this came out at 1.07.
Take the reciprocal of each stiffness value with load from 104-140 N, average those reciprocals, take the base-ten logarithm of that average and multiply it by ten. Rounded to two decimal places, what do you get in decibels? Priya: -13.68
